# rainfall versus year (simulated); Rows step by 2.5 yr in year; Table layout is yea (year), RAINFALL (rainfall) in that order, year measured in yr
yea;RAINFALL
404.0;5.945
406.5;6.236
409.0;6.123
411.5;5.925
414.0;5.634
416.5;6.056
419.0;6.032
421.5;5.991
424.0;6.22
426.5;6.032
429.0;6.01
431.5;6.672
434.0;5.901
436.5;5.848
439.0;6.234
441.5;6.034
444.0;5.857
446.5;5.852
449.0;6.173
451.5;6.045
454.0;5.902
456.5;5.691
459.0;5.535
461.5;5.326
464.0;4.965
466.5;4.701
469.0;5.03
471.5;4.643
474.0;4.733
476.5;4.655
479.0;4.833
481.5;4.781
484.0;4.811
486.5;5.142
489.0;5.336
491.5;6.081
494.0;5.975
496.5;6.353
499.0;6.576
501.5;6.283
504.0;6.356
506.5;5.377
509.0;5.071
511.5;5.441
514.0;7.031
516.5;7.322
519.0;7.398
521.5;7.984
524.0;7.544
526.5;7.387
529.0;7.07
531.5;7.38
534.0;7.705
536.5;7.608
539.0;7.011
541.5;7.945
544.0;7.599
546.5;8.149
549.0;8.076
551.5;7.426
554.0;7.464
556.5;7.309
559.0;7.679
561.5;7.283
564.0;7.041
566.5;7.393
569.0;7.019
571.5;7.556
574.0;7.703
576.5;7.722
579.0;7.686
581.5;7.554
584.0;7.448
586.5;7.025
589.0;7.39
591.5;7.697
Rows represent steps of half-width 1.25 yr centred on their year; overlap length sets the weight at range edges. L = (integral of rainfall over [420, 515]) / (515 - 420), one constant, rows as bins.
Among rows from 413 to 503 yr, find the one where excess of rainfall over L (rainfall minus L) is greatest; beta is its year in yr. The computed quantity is 431.5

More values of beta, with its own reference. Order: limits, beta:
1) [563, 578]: 576.5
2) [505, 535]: 521.5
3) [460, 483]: 461.5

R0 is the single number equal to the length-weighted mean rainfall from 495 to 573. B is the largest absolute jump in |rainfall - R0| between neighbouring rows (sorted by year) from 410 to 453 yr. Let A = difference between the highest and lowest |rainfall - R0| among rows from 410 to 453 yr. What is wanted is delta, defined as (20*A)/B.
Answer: 26.9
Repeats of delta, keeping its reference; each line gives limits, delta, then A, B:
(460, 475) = 35.3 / 0.68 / 0.39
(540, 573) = 29.1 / 0.95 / 0.65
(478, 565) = 28.8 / 2.29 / 1.59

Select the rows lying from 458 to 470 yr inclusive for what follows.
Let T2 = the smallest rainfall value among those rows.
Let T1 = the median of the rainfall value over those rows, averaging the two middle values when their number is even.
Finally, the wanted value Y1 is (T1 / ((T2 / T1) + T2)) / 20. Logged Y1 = 0.045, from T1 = 5.0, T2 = 4.701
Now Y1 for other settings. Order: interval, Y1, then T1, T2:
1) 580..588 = 0.047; 7.4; 7.025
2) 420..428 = 0.043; 6.0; 5.991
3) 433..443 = 0.044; 6.0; 5.848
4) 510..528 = 0.060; 7.4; 5.441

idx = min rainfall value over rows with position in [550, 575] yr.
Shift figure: 7.019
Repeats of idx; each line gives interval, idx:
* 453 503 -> 4.643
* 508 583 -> 5.071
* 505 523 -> 5.071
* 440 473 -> 4.643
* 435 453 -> 5.848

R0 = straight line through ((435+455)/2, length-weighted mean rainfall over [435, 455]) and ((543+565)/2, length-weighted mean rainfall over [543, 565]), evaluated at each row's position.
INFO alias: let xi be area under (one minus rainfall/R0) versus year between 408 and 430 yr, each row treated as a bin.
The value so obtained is -2 yr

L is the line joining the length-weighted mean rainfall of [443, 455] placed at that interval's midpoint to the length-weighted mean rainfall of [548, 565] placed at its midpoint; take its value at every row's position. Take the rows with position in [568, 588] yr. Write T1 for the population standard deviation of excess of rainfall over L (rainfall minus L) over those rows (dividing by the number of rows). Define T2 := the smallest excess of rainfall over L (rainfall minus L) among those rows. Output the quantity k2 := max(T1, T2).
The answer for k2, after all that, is 0.288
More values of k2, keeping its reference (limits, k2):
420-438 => 0.276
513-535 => 0.271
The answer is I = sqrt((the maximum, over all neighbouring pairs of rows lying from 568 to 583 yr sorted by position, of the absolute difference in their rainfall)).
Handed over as 0.73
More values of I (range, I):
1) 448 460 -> 0.46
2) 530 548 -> 0.97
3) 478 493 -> 0.86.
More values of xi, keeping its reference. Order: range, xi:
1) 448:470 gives 3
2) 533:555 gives -1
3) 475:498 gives 4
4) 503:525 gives 1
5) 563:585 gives 1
